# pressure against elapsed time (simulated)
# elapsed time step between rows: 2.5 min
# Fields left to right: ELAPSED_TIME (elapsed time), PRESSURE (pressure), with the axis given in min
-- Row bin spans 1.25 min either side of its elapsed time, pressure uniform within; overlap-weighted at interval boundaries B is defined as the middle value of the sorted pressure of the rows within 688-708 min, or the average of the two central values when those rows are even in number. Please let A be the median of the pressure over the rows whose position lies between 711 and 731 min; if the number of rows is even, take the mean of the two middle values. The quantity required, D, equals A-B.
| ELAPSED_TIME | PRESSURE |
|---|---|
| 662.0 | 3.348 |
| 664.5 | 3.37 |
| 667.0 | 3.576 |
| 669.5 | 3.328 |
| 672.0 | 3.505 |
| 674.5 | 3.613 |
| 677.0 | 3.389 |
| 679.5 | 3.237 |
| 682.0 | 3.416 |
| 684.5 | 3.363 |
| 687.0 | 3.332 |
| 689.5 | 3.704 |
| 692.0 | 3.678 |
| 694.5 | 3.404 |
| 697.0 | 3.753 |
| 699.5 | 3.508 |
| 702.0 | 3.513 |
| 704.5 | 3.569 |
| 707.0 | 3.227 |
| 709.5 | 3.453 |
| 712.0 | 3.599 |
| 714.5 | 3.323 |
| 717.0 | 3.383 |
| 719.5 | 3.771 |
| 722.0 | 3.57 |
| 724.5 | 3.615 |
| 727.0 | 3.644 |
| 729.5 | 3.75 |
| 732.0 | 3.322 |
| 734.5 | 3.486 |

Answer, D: 0.07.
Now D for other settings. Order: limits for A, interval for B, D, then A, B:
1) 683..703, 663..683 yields 0.11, 3.51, 3.40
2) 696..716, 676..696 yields 0.11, 3.51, 3.40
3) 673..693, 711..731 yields -0.20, 3.40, 3.61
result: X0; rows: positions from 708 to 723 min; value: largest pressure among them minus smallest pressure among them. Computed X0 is 0.45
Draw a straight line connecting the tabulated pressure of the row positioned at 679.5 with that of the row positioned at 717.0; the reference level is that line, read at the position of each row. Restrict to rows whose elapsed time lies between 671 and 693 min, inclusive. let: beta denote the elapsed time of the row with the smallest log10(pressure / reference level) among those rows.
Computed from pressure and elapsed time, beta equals 679.5 min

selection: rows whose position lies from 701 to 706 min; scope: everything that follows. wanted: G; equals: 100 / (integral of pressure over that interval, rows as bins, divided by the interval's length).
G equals 28.4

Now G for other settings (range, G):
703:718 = 29.2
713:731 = 28.0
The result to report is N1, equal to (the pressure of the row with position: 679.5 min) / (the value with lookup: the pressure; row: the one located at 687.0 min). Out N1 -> 0.971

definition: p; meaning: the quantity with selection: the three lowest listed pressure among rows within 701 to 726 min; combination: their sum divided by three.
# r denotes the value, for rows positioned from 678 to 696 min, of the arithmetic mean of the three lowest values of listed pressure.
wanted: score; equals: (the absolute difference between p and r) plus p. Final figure 3.31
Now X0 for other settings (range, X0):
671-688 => 0.38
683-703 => 0.42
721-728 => 0.07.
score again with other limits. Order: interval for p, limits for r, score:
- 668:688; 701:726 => 3.31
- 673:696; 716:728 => 3.52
